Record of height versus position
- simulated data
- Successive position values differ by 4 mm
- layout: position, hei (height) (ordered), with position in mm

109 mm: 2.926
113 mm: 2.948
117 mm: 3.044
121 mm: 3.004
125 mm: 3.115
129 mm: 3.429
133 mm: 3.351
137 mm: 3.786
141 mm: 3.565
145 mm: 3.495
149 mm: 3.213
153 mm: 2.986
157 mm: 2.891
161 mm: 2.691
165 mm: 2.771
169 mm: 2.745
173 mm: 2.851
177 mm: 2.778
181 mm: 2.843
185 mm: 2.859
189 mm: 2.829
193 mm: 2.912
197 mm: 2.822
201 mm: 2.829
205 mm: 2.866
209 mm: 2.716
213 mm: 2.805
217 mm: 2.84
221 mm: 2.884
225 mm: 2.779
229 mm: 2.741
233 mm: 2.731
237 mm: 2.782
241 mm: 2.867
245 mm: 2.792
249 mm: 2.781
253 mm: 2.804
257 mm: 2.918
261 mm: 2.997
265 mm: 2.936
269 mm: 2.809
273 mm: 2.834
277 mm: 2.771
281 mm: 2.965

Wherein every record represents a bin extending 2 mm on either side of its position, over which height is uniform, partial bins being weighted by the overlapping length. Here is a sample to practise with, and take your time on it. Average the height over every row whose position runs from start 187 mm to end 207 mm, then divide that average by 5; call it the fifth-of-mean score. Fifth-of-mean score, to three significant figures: 0.570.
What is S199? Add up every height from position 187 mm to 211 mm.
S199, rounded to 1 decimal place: 17.0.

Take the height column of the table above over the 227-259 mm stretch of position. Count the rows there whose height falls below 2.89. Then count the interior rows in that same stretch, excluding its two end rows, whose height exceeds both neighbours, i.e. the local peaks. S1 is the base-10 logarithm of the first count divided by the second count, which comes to 0.85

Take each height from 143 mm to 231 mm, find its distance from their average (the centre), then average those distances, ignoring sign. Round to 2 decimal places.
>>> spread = 0.11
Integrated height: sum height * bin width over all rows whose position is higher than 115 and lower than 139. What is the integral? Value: 78.9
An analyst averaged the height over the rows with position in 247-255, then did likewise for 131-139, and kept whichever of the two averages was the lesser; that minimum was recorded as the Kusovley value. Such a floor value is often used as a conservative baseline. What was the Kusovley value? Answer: 2.79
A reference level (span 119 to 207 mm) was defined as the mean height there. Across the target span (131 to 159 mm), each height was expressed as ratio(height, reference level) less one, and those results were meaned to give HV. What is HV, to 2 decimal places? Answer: 0.10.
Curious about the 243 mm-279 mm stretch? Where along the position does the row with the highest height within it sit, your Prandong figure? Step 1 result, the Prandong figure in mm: 261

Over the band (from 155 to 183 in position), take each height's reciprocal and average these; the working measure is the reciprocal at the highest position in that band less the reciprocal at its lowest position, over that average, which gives 0.02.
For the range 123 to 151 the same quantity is -0.03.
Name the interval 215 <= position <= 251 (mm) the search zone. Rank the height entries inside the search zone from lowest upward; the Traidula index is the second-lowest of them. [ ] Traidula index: 2.741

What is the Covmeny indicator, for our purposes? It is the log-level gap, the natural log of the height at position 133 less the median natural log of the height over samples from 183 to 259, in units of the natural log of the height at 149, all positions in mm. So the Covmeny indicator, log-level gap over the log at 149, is 0.15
